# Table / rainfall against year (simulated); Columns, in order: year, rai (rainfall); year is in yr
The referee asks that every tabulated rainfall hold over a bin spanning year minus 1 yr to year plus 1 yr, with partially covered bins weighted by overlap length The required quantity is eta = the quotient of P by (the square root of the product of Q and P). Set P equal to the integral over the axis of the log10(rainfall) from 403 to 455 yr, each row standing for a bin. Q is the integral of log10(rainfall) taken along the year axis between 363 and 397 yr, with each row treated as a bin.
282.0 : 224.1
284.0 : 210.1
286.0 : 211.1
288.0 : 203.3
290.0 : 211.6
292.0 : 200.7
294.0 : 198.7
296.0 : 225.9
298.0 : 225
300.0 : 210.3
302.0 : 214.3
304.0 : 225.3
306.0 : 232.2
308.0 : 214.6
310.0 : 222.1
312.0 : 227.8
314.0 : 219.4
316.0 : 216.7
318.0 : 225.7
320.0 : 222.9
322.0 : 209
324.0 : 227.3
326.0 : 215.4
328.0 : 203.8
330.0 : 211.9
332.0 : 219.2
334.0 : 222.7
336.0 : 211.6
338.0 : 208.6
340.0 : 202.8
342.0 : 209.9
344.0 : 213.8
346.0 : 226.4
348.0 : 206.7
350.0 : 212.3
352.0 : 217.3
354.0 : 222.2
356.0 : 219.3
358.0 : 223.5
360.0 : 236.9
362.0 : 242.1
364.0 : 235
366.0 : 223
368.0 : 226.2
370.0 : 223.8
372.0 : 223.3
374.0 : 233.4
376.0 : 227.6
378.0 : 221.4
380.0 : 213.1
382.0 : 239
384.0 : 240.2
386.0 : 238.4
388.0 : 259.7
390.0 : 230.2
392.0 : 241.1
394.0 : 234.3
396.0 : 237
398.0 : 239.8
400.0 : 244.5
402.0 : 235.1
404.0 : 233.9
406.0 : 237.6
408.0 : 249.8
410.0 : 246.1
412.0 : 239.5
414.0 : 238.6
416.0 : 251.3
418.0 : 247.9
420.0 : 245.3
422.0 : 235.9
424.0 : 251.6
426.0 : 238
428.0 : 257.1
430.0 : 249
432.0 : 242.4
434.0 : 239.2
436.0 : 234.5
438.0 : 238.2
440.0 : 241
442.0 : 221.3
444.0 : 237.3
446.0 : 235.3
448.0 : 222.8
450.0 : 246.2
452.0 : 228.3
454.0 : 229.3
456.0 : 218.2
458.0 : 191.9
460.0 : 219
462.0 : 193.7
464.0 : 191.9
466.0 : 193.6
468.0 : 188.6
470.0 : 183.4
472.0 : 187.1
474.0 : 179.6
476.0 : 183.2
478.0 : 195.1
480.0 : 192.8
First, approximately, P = 124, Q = 80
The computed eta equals 1.24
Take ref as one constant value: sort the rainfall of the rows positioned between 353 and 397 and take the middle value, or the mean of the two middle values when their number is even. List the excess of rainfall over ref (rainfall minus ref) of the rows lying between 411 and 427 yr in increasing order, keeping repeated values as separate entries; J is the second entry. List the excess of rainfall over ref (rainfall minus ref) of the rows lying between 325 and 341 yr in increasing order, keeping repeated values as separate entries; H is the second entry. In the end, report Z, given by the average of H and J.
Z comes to -11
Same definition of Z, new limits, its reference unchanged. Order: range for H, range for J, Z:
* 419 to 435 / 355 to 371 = -1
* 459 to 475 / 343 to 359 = -34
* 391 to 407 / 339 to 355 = -11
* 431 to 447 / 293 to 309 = -9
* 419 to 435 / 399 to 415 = 5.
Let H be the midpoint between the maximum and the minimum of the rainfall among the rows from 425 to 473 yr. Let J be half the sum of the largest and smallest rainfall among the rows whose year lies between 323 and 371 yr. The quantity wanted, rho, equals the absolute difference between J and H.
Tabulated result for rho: 2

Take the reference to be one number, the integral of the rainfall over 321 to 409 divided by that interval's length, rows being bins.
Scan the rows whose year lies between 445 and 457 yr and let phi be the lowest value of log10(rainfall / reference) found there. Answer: -0.016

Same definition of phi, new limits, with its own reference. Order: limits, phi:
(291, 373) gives -0.056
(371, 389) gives -0.026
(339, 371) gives -0.047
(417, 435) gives 0.018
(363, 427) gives -0.026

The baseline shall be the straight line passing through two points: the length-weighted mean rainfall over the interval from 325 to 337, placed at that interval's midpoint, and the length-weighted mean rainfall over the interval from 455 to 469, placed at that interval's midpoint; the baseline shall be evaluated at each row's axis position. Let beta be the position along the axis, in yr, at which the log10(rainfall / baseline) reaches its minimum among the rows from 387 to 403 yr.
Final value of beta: 390.0 yr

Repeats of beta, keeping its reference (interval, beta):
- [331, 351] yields 340.0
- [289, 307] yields 294.0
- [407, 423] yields 422.0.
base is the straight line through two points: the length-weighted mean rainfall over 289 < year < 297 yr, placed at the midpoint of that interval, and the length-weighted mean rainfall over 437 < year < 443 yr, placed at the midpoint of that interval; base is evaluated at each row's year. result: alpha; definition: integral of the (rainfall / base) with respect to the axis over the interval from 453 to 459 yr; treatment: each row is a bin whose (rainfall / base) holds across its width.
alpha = 5.42 yr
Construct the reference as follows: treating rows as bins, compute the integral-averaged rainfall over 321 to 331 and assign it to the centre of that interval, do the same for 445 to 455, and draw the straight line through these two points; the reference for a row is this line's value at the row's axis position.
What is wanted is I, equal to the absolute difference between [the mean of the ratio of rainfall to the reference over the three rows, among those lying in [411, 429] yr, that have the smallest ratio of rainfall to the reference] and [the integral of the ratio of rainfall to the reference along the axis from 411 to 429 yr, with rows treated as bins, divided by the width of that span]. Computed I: 0.033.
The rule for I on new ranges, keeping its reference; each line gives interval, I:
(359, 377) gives 0.032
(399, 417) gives 0.025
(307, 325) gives 0.033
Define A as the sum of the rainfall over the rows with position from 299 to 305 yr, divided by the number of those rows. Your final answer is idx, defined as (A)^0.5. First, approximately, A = 217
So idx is 14.7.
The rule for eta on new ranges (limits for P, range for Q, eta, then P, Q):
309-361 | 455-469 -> 1.94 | 122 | 32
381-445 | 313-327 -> 2.16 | 152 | 33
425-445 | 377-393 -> 1.12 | 48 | 38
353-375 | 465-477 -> 1.38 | 52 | 27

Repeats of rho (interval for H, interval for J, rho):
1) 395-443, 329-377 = 17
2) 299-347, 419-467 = 7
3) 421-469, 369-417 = 14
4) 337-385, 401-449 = 17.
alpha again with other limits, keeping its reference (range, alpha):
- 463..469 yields 4.83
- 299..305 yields 6.17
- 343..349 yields 5.94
